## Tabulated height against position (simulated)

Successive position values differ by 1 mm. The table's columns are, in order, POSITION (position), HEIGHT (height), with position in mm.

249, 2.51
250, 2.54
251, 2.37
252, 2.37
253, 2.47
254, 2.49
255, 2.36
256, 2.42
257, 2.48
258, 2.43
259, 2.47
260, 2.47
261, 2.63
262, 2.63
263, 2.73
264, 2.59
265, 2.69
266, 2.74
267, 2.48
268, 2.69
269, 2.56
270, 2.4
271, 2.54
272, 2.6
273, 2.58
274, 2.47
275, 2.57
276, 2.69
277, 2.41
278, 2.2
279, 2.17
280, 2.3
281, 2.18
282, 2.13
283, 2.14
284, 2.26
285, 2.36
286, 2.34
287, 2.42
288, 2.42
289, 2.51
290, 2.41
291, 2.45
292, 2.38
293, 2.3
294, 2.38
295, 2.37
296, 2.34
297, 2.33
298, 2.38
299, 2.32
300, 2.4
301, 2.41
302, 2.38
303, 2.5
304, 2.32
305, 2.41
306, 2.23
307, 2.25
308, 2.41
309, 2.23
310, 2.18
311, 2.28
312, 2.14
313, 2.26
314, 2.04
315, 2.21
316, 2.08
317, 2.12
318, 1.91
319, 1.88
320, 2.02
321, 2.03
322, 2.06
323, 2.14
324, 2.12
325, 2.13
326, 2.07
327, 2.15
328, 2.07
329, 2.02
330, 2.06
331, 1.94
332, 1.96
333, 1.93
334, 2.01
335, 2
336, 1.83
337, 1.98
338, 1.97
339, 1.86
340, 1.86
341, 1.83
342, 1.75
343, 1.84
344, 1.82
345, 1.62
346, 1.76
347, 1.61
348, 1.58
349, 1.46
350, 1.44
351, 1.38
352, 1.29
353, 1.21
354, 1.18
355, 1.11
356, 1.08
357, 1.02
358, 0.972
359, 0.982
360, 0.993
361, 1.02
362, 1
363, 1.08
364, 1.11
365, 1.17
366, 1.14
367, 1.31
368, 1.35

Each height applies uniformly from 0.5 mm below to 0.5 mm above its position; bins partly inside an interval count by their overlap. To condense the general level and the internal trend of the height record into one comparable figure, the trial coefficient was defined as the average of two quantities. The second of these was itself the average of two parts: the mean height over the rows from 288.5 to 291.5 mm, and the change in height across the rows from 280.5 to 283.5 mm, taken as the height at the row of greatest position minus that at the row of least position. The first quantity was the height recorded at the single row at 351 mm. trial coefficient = 1.29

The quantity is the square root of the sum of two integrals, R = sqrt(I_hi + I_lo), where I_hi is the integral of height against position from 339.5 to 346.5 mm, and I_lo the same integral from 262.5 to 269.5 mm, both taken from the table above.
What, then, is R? 5.56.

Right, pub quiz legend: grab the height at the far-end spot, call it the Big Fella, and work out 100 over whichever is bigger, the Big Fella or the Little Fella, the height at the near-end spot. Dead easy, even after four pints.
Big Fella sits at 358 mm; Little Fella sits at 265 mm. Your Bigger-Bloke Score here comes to 37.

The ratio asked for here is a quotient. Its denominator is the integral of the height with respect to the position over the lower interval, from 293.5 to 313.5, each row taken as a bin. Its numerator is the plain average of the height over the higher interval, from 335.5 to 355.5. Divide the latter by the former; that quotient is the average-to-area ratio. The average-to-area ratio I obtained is 0.0348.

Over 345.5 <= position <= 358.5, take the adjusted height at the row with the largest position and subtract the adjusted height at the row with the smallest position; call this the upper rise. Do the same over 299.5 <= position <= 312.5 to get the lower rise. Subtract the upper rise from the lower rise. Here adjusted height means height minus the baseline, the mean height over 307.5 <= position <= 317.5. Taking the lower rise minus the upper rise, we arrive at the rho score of 0.5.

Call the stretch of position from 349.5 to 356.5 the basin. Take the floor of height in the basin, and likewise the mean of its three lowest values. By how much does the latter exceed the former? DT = 0.043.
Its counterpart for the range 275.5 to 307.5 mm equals 0.017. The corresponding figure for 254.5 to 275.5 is 0.033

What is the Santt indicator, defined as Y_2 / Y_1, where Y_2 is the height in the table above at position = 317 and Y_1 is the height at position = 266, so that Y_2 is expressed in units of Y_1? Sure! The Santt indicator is 0.77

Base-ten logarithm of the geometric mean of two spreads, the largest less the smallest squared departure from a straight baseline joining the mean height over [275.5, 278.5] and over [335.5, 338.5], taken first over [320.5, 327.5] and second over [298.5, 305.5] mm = -1.42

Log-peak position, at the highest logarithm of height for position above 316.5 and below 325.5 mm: 323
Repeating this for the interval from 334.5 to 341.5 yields 335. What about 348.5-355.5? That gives 349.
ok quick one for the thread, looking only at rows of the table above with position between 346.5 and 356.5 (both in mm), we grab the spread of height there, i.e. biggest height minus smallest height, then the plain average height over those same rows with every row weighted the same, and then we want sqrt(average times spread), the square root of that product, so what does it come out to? 0.84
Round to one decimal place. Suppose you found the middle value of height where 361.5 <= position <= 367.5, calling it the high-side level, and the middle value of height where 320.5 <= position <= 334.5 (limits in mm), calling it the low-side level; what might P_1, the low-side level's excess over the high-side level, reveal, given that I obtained 0.9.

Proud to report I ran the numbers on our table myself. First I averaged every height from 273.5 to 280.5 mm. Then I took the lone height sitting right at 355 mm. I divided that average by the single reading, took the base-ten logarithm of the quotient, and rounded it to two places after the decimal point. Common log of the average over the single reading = 0.34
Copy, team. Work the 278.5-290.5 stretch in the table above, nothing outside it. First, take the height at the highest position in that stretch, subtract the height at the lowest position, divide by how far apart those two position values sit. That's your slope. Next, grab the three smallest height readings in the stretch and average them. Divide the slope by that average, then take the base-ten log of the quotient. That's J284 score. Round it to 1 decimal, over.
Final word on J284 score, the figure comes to -2.0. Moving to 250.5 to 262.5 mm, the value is -2.0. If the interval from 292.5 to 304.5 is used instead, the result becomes -3.1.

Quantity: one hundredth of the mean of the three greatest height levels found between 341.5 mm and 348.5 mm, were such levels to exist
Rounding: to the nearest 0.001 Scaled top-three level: 0.018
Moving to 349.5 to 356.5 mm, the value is 0.014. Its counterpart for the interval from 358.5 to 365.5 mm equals 0.011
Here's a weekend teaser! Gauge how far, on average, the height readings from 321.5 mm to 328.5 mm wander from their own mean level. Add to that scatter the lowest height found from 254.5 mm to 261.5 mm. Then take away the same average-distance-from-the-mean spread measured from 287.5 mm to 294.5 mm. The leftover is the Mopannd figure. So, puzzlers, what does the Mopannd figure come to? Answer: 2.35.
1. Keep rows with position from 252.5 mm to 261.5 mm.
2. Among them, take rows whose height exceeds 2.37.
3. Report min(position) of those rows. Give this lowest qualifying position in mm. 253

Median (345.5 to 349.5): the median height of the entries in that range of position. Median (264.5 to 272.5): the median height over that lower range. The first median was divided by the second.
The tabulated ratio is 0.62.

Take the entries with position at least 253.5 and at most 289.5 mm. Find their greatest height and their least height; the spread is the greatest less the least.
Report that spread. 0.61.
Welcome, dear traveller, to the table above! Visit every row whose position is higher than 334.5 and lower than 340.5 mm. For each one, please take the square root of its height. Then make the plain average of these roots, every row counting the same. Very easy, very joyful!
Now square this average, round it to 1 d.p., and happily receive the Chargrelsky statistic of 1.9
